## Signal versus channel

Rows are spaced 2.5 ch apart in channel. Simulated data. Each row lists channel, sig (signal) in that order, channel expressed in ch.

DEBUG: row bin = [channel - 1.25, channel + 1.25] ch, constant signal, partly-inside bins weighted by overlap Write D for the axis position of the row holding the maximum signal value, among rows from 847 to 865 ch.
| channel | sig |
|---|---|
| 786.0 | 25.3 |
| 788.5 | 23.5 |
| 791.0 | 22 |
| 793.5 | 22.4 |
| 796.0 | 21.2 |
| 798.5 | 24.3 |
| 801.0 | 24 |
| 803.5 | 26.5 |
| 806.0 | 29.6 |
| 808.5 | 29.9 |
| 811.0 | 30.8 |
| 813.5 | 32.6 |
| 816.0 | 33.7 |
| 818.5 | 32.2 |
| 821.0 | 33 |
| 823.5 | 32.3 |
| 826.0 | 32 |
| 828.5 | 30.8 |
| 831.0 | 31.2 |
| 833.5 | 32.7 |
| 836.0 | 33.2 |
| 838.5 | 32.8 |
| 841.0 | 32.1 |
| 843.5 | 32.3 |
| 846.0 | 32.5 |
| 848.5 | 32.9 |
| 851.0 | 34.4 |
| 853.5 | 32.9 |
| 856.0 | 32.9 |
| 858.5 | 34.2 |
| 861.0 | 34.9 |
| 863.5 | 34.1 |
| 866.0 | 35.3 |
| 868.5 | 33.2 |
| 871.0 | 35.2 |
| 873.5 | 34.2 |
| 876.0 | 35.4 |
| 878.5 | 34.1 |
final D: 861.0 ch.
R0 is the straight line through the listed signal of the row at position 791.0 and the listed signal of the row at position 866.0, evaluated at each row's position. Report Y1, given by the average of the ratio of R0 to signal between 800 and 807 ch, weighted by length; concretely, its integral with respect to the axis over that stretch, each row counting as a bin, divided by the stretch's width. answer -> 0.91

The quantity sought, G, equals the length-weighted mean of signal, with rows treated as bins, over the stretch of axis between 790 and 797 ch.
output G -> 21.9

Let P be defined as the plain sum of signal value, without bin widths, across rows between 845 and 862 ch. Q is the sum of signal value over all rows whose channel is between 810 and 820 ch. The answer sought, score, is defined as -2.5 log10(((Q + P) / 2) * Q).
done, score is -10.9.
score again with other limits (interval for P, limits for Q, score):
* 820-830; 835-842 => -10.1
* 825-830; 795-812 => -10.9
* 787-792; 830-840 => -10.1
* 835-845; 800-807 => -9.8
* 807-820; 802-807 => -9.5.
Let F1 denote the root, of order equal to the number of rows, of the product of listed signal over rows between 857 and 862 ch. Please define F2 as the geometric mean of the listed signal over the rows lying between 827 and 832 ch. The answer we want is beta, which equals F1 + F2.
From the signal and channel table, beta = 65.5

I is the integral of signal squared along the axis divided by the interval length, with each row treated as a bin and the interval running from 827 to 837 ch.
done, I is 1021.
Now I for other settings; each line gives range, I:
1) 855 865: 1162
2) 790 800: 509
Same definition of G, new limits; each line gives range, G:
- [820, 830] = 32.0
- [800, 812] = 28.2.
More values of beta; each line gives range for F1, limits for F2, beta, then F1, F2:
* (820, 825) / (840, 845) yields 64.8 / 33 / 32.2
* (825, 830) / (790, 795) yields 53.6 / 31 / 22.2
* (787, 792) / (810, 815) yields 54.4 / 23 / 31.7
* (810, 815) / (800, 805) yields 56.9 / 32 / 25.2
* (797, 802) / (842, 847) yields 56.5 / 24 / 32.4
